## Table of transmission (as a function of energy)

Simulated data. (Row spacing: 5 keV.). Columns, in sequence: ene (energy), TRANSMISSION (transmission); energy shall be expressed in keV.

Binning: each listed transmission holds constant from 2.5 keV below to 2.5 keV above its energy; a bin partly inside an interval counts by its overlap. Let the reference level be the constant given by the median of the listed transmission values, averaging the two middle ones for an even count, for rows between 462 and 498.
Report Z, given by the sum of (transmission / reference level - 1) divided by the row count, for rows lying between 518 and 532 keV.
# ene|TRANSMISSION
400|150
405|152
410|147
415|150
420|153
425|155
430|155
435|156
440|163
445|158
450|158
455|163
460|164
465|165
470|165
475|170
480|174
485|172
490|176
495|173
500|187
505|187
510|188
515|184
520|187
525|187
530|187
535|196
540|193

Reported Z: 0.09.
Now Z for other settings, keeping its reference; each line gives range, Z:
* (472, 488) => 0.00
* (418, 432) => -0.10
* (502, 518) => 0.08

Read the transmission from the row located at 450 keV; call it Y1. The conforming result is 158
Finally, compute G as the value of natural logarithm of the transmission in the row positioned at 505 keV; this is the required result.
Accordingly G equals 5.23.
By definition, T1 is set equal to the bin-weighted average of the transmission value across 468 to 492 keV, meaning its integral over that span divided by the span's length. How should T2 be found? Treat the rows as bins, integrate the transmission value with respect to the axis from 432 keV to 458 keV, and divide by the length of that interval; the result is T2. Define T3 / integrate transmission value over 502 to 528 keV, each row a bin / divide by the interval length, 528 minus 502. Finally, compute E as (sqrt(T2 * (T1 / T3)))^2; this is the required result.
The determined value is 147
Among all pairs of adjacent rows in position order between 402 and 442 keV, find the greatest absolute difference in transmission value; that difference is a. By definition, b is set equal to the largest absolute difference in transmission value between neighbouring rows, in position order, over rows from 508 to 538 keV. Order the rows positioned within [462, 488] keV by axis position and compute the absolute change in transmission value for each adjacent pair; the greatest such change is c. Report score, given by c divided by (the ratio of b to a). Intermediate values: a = 7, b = 9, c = 5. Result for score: 3.9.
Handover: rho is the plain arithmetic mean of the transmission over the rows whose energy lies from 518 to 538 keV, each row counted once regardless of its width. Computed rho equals 189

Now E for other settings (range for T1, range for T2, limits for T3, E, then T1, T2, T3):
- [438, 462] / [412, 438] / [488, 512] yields 136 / 161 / 154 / 182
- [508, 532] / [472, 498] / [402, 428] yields 213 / 187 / 173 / 151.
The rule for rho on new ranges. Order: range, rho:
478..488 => 173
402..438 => 153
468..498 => 172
